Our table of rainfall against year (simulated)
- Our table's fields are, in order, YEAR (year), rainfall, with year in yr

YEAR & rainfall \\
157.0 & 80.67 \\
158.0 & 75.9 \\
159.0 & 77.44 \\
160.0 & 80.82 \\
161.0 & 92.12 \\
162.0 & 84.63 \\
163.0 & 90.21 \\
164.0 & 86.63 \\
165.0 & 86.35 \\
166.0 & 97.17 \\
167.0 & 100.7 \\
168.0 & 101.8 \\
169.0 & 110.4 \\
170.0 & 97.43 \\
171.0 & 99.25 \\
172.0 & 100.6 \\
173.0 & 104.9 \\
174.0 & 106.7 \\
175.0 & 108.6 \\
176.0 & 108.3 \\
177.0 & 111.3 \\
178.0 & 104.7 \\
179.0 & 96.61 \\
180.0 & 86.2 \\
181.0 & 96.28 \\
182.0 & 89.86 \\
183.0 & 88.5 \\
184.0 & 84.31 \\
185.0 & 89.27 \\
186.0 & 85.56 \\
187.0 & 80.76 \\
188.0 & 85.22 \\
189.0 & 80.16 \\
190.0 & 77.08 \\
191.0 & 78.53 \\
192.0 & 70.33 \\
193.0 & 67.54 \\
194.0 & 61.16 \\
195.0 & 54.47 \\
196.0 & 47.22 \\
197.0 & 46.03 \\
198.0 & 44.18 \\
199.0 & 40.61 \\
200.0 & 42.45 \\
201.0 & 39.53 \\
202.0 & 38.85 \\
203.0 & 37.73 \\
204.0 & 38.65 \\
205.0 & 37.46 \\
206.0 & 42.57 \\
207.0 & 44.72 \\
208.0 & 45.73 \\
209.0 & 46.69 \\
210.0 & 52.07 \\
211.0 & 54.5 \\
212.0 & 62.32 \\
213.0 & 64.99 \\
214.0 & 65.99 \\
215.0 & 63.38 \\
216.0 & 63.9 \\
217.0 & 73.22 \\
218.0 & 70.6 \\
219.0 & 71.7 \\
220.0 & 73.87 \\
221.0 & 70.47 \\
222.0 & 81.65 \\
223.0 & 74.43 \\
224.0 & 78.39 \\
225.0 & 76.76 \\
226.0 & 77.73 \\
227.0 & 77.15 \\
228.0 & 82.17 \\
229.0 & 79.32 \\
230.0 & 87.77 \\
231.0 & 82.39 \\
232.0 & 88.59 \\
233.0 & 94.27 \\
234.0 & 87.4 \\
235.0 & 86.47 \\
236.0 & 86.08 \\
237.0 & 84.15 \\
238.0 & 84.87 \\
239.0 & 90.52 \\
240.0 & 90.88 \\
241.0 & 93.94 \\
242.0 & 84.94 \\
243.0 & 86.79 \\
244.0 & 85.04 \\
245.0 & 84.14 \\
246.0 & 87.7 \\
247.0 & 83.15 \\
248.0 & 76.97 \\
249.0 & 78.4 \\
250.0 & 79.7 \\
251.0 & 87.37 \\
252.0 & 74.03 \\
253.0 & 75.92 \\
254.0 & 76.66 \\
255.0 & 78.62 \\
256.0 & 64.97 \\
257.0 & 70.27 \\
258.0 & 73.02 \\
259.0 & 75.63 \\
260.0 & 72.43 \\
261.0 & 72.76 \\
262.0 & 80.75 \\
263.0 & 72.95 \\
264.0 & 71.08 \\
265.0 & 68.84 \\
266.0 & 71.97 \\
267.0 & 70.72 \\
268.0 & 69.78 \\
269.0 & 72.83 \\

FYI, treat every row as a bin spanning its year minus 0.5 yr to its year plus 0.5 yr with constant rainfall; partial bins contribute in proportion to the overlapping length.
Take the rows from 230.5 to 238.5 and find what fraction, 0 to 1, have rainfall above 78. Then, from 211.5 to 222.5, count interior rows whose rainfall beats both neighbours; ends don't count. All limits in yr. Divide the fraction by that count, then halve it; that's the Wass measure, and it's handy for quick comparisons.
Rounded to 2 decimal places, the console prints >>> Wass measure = 0.17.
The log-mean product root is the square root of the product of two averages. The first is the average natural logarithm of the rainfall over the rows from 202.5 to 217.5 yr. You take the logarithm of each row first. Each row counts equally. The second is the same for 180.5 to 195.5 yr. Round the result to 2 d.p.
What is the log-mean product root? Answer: 4.15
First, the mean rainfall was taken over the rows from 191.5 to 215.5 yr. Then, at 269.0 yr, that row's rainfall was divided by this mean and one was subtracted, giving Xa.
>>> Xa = 0.45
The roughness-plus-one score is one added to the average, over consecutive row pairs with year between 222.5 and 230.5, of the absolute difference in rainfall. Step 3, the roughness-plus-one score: 4.4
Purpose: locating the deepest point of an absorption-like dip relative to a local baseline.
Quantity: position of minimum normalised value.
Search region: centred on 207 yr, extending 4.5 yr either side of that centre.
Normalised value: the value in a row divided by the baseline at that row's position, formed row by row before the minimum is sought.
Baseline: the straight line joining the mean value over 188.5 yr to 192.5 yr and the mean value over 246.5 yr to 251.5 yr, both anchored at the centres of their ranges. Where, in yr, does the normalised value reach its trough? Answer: 205.0 yr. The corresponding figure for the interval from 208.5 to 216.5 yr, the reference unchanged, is 209.0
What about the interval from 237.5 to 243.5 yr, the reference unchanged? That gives 242.0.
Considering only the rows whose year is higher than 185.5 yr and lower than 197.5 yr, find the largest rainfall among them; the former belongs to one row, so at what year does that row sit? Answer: 186.0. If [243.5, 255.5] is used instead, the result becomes 246.0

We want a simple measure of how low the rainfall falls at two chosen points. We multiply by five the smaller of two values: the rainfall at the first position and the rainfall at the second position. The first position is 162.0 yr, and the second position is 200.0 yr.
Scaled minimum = 212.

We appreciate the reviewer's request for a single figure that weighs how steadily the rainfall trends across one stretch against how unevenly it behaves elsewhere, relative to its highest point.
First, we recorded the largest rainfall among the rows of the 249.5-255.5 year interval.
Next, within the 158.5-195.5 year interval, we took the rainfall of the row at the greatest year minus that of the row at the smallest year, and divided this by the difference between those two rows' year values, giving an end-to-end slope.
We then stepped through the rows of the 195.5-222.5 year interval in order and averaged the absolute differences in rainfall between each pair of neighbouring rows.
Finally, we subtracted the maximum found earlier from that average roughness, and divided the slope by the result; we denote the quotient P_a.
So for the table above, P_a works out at 0.008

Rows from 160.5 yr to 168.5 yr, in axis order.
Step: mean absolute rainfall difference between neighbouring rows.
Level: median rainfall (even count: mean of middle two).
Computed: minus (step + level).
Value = -96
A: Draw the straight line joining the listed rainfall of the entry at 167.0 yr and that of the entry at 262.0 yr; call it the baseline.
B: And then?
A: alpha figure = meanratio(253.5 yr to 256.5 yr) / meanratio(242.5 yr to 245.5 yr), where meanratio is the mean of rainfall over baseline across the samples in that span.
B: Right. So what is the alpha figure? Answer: 0.88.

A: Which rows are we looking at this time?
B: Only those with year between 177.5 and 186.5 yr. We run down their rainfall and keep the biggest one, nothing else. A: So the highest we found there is 104.7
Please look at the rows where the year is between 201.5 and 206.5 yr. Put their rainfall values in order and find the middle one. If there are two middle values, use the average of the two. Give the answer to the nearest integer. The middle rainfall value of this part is 39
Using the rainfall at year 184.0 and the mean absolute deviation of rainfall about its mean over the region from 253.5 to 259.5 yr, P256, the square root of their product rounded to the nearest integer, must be 18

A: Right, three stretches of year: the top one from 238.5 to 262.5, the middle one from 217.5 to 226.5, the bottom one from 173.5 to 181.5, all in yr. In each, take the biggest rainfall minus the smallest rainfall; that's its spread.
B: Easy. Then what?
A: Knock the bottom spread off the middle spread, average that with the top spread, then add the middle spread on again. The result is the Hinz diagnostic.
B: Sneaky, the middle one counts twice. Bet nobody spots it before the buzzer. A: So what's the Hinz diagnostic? 18.7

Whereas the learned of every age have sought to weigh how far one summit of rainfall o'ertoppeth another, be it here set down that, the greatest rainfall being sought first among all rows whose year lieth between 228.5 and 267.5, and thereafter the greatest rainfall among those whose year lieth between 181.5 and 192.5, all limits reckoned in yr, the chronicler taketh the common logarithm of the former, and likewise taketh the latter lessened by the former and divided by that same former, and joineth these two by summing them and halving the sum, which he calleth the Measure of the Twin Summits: 0.96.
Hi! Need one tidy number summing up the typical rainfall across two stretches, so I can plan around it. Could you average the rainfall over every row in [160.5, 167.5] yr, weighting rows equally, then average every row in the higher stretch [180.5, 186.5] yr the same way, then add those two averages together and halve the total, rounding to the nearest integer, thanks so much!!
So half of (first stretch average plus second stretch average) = 90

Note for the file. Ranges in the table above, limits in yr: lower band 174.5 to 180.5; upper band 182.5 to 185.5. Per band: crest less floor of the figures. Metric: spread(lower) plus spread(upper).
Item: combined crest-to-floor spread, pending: 30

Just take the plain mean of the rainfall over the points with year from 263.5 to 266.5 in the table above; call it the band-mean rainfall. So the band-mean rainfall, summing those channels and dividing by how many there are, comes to 71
